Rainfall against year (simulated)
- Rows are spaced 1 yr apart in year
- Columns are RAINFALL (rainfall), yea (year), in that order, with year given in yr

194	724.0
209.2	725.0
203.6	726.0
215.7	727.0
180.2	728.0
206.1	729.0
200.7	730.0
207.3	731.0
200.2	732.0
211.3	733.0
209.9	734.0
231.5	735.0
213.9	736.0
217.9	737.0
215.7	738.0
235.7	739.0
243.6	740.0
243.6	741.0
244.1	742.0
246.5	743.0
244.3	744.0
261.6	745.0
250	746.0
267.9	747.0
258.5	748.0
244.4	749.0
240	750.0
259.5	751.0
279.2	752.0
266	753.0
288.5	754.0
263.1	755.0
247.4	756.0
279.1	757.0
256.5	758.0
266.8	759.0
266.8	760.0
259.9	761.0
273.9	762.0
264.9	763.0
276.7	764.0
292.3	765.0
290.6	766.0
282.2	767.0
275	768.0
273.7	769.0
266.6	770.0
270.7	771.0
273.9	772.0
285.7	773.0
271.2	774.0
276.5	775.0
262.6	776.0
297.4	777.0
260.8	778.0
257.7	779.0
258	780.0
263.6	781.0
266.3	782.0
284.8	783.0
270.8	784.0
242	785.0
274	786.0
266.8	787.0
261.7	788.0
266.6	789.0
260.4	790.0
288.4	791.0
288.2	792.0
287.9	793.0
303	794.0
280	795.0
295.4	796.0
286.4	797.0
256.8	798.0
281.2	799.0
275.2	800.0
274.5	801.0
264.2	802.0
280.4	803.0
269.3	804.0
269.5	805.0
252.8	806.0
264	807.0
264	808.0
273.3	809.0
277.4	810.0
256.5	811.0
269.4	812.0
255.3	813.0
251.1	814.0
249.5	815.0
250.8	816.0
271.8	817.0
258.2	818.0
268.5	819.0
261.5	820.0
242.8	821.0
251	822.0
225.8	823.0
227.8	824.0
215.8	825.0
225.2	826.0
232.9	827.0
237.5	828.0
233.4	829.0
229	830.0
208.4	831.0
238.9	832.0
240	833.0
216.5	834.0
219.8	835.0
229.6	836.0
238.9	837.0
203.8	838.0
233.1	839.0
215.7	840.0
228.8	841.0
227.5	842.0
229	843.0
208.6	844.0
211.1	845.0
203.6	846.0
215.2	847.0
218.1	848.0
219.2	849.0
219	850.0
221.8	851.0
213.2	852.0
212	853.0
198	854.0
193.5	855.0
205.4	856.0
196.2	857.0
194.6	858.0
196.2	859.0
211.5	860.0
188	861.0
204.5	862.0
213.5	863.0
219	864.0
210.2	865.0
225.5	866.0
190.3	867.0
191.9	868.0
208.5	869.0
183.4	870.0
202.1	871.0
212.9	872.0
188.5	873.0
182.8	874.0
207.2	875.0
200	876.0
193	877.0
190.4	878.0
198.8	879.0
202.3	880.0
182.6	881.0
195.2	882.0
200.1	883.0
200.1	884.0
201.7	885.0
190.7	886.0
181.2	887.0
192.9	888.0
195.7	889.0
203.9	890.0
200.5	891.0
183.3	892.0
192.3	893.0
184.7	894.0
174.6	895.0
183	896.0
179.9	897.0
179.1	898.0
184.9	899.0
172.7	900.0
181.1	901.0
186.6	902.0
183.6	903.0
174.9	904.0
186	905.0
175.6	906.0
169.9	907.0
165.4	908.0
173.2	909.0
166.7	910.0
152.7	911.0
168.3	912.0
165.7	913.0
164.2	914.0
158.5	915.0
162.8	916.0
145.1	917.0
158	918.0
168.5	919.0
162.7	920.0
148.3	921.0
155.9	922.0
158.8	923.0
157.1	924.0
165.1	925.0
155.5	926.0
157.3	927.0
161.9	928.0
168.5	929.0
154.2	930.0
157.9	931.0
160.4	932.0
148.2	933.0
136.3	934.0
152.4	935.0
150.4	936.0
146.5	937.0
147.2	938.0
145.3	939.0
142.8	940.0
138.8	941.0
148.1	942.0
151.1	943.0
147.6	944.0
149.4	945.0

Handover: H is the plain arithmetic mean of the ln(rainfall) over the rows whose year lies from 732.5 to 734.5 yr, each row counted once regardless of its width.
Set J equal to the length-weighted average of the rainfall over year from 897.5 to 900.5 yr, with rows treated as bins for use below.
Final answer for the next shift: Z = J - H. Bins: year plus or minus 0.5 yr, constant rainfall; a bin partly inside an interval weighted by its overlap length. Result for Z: 174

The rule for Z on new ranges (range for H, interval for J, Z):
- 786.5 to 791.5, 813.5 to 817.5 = 250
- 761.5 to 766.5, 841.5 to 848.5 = 211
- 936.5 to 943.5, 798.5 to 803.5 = 270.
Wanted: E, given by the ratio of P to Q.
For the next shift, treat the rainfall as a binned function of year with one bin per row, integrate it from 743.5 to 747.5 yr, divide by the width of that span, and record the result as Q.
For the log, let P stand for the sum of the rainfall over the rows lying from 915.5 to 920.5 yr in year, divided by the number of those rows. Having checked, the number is 0.62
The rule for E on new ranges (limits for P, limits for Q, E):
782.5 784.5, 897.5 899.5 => 1.53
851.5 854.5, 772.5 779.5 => 0.76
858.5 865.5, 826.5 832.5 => 0.90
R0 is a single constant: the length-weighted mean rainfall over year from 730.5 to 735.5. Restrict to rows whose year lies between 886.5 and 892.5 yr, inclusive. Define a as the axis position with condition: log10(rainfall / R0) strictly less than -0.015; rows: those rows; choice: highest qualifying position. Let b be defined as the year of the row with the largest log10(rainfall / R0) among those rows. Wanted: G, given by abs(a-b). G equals 2 yr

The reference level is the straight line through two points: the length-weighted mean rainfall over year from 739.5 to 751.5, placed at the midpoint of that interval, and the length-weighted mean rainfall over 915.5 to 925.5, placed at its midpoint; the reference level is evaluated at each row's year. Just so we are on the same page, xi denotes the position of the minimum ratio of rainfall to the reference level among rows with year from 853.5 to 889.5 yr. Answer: 861.0 yr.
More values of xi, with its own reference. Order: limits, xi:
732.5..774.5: 734.0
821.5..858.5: 855.0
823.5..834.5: 831.0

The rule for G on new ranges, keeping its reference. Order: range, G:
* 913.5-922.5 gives 3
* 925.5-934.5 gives 5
